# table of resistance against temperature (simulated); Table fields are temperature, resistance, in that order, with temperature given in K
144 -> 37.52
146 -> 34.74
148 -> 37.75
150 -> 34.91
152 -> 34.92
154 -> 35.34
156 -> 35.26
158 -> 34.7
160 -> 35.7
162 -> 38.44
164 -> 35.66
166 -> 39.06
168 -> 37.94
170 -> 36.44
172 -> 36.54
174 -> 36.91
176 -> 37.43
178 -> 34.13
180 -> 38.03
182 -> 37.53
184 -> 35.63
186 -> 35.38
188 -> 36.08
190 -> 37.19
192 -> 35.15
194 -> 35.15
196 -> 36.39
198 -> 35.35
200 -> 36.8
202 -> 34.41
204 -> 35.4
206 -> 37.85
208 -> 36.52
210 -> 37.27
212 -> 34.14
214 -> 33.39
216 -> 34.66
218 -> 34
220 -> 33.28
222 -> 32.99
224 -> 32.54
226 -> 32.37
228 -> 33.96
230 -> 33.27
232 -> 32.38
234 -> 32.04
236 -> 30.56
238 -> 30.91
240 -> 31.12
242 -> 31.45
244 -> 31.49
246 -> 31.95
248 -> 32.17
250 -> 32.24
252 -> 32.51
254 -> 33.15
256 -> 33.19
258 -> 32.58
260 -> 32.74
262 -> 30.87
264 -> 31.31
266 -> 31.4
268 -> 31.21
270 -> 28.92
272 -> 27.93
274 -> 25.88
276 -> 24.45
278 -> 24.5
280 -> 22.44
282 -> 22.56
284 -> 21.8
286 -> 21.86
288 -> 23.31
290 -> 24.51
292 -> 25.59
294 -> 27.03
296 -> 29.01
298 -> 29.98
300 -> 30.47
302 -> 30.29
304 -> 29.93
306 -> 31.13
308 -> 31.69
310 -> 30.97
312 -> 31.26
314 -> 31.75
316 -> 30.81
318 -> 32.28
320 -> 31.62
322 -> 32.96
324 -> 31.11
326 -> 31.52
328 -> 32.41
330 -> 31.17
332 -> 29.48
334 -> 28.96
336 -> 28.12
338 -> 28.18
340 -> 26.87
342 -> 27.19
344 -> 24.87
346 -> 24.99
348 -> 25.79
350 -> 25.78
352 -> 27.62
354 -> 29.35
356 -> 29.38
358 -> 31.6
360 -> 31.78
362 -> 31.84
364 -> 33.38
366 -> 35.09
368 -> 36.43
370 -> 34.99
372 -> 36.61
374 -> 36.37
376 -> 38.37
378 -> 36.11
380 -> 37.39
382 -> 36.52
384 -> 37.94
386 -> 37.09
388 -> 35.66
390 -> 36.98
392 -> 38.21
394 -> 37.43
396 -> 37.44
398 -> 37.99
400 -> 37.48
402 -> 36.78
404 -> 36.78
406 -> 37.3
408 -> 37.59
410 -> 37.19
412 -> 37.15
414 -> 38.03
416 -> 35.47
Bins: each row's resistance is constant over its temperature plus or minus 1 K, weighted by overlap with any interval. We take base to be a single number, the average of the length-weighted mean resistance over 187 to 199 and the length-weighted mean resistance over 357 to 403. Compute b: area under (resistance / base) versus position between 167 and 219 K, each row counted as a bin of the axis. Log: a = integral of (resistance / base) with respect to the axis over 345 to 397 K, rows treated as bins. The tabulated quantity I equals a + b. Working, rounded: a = 49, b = 52.0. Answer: 101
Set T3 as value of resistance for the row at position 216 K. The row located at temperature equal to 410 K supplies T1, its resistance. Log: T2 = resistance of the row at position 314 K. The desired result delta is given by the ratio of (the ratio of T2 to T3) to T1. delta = 0.0246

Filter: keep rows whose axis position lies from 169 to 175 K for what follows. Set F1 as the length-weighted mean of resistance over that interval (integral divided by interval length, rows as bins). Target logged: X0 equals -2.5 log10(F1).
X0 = -3.91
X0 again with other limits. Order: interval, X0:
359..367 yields -3.80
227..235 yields -3.79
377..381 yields -3.91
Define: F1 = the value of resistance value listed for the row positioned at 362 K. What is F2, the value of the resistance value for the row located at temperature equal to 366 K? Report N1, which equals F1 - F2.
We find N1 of -3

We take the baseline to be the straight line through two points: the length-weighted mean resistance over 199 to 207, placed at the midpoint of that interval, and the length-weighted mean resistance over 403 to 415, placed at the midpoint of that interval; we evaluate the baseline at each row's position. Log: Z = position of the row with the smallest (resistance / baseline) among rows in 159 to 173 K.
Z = 164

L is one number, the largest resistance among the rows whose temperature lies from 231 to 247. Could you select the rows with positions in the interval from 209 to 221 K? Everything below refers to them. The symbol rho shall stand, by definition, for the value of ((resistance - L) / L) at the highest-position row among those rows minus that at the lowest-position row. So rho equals -0.12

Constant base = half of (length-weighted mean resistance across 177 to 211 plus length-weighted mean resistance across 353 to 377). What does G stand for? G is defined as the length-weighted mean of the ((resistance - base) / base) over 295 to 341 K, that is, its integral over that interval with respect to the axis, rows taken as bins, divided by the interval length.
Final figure -0.13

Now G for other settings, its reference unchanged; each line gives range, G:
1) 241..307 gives -0.18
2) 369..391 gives 0.05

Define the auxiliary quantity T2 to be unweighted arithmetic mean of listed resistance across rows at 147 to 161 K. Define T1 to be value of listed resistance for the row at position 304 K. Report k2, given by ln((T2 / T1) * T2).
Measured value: 3.74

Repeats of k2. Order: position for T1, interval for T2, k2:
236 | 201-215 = 3.72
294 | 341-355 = 3.26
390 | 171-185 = 3.59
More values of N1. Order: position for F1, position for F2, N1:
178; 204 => -1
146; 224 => 2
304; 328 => -2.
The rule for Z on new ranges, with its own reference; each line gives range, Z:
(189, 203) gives 202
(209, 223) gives 222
